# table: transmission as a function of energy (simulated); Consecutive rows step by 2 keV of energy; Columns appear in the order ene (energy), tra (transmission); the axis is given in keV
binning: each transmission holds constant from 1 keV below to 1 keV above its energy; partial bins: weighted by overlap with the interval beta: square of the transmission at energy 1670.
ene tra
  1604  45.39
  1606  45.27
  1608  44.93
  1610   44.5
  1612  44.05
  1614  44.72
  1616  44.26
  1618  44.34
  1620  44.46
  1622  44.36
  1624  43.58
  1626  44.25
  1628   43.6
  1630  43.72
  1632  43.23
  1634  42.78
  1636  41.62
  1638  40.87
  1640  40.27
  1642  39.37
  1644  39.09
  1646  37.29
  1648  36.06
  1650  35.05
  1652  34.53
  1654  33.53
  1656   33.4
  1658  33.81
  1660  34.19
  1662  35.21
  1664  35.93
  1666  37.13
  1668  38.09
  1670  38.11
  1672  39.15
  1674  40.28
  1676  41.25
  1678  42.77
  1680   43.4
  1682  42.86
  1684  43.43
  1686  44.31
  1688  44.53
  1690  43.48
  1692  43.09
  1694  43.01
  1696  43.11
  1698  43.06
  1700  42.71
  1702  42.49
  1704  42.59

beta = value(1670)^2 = 1452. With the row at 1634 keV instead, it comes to 1830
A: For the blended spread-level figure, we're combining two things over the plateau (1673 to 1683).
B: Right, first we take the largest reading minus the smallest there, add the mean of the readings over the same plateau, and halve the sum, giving 22.6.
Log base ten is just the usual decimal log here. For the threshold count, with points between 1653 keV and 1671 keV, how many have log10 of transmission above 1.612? 0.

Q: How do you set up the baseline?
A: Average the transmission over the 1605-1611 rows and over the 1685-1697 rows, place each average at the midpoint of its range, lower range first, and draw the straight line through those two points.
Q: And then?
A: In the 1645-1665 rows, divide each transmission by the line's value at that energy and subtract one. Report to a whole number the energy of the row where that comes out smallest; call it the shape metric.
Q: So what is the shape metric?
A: 1656 keV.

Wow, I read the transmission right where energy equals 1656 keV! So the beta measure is 33.4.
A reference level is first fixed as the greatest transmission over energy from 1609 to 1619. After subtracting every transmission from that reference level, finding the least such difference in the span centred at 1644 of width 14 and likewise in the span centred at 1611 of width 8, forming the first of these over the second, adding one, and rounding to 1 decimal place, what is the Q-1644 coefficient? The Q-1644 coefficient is -17.3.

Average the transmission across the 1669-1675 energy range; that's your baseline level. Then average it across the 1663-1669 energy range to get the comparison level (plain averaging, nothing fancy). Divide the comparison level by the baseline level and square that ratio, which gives 0.89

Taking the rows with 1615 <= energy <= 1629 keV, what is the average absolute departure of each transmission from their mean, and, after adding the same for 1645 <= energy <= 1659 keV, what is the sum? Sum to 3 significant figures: 1.44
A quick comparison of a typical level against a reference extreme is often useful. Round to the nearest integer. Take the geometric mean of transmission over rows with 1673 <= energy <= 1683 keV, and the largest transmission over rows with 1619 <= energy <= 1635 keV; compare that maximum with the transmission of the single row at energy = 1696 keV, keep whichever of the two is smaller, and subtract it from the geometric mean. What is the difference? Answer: -1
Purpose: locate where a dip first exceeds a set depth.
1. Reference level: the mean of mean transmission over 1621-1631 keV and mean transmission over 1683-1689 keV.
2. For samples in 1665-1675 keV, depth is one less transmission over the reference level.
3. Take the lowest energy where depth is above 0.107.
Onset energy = 1666 keV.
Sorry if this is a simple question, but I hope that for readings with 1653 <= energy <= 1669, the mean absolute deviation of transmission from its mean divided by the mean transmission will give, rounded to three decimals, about 0.041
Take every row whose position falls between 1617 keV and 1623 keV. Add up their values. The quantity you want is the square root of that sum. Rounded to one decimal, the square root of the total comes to 11.5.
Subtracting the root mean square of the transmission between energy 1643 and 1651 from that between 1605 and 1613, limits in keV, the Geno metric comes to 8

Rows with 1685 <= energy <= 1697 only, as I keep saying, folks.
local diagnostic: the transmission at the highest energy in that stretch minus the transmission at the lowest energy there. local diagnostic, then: -1.2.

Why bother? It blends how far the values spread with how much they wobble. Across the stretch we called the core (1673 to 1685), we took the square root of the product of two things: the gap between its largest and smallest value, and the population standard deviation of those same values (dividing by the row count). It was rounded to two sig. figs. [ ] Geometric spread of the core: 1.9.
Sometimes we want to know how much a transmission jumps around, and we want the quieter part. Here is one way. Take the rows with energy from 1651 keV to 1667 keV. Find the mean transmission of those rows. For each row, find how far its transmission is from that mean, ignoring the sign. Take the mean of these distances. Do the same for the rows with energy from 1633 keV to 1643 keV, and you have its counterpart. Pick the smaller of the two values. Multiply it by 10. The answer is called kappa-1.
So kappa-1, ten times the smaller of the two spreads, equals 10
